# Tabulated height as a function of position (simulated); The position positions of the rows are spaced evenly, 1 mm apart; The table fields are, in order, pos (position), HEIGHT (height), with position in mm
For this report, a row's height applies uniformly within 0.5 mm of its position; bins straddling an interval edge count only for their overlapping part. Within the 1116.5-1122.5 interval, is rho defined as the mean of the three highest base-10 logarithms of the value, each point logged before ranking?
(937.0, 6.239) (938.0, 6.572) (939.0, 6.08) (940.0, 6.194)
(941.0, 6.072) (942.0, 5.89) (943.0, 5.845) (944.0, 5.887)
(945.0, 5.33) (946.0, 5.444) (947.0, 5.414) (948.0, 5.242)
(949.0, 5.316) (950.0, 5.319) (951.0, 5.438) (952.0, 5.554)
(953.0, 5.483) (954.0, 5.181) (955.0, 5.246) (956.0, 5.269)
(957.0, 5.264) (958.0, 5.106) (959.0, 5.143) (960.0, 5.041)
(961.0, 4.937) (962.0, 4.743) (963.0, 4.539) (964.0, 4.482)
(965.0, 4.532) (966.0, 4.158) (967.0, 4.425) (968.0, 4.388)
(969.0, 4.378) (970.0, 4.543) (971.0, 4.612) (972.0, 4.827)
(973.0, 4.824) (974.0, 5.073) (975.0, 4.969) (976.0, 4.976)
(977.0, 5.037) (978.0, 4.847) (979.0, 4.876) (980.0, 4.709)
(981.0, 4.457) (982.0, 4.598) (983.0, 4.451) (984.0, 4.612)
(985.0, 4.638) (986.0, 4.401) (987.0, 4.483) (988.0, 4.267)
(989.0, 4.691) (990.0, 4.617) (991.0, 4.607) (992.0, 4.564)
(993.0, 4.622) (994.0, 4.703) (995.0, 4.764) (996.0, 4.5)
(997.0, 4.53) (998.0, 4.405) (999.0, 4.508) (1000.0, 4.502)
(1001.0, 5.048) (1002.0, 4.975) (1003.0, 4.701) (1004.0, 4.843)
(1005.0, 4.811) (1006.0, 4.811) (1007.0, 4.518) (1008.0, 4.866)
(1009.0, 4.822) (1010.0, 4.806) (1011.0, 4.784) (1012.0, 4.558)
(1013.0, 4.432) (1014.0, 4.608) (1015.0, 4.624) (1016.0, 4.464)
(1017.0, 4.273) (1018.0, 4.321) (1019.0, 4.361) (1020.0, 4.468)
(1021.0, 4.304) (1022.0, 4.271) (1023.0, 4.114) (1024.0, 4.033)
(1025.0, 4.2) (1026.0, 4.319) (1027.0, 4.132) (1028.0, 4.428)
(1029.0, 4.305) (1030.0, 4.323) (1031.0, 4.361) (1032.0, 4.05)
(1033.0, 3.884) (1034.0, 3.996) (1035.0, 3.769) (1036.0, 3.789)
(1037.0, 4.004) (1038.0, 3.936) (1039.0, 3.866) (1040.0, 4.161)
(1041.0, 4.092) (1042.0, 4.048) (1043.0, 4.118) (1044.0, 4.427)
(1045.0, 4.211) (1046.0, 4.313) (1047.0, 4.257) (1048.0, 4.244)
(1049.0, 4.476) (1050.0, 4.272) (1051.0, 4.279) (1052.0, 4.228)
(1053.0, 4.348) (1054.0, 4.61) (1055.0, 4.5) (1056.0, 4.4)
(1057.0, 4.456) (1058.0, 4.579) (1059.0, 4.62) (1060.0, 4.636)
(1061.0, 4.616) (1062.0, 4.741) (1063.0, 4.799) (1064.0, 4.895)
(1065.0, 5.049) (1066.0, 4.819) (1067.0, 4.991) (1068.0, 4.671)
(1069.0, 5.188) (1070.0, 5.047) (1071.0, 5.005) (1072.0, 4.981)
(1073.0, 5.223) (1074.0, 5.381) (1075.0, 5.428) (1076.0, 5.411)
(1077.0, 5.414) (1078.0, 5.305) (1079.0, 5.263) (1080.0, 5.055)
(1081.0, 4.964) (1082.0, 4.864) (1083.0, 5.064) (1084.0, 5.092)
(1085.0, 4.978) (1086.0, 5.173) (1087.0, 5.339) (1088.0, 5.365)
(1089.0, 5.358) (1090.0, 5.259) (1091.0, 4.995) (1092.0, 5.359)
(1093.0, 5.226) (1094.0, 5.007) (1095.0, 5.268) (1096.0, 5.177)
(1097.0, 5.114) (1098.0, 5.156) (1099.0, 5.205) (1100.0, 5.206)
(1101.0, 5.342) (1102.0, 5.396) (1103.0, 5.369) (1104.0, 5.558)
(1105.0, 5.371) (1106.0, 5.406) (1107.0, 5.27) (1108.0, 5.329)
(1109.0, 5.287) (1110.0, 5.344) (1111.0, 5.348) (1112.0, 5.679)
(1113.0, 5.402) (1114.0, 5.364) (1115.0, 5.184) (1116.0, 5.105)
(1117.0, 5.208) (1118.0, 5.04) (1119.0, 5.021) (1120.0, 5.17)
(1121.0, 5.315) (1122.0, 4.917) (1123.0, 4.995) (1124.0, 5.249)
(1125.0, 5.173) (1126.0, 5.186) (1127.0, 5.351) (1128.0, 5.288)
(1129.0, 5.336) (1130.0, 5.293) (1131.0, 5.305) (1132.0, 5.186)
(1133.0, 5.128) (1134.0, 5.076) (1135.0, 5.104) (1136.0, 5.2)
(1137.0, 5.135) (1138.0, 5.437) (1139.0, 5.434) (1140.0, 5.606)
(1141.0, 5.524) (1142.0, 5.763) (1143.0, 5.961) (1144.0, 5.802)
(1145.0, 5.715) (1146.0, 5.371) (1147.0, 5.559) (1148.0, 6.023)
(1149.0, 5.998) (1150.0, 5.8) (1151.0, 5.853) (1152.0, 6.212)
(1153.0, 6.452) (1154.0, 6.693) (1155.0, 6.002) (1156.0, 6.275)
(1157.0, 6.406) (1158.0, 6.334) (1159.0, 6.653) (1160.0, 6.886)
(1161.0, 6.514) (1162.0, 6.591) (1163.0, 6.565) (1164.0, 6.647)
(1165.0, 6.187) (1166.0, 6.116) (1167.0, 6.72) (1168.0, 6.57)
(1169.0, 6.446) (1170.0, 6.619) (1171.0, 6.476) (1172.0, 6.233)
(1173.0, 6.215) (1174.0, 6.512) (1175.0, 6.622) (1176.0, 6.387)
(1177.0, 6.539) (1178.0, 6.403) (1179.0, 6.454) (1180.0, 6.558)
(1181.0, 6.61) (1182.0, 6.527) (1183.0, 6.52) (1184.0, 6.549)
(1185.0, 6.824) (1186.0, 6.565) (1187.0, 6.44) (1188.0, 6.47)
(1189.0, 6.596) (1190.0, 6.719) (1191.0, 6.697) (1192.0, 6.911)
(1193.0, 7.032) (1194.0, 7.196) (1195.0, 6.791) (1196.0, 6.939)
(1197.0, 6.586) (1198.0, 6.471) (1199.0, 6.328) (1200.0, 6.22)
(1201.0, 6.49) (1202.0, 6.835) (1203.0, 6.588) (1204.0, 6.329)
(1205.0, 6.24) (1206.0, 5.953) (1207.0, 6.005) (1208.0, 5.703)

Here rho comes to 0.72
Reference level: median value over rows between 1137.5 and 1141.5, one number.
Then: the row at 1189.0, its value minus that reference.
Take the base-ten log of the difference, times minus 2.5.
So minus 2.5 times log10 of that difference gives -0.1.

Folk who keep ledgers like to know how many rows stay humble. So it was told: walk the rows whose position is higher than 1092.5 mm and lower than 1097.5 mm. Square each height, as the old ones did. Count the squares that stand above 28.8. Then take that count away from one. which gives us 1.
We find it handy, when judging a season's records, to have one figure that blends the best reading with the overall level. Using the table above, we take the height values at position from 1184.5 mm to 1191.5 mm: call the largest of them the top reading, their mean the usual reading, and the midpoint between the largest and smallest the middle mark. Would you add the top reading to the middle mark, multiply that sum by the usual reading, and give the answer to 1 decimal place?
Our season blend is 89.0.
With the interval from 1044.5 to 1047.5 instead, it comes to 36.5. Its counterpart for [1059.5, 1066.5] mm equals 47.4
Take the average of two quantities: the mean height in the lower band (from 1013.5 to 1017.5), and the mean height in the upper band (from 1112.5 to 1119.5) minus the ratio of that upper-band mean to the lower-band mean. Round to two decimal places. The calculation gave 4.26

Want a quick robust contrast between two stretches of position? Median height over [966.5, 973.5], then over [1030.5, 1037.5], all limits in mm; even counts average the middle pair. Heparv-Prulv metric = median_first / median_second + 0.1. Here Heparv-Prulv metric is 1.24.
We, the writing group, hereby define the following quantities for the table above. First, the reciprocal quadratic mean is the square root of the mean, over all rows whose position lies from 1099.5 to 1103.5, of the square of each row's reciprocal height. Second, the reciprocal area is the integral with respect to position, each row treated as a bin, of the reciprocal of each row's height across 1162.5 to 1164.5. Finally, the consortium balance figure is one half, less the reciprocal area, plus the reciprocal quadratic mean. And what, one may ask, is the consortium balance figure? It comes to 0.4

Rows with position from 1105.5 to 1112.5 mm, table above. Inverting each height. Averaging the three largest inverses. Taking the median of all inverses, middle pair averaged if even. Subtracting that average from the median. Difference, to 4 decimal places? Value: -0.0017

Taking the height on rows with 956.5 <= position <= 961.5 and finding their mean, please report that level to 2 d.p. 5.10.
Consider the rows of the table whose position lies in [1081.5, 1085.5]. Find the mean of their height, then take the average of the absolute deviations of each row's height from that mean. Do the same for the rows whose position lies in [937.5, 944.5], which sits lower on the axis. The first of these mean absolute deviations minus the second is -0.10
